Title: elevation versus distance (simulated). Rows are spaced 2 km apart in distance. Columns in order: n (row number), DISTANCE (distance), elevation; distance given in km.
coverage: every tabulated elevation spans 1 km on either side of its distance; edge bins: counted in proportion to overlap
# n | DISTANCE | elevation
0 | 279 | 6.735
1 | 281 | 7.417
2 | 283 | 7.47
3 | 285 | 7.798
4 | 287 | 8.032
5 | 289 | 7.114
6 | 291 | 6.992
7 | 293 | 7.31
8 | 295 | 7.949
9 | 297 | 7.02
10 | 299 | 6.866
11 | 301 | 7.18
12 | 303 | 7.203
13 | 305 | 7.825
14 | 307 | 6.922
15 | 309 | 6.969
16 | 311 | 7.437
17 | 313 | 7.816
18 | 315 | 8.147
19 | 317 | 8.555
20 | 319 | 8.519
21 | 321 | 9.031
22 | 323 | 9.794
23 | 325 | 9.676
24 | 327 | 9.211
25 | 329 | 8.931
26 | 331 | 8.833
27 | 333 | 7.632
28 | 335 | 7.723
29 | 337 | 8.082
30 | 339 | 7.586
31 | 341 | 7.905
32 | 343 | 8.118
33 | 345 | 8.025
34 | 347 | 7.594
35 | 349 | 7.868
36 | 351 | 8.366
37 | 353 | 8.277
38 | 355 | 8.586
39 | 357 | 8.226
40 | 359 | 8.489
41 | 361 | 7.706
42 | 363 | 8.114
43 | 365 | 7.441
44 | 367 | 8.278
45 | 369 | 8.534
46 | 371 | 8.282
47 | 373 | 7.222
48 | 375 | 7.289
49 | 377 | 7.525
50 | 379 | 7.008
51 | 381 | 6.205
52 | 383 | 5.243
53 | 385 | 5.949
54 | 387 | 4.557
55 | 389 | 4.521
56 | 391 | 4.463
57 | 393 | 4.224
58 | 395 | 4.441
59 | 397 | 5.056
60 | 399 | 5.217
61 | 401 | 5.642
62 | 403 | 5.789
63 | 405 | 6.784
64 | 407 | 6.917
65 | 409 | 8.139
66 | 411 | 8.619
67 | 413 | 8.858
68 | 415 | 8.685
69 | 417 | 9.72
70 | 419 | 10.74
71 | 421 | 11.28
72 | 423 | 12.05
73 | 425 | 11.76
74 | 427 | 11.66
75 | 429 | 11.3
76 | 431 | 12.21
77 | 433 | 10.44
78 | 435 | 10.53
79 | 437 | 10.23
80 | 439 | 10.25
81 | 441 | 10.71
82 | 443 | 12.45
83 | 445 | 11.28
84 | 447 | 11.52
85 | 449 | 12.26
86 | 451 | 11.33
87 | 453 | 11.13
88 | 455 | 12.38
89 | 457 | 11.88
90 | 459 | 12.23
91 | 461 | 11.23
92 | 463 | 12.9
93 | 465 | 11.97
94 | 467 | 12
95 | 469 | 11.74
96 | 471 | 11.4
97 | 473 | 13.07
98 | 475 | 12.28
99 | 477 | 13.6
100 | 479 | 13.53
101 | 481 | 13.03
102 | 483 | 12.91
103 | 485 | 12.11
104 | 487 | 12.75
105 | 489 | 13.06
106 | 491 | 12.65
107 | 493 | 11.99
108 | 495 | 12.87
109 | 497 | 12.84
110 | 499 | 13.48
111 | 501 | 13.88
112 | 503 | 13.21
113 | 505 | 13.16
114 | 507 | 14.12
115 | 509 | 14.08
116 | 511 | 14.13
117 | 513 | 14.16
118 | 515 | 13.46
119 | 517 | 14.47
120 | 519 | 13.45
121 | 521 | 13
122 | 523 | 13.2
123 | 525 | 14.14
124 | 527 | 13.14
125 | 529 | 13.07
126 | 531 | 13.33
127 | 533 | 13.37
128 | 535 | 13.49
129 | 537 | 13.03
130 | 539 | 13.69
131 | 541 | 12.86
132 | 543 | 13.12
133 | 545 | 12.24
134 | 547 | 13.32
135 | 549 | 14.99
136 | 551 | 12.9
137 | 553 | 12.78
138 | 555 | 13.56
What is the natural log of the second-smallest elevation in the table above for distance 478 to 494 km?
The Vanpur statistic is 2.49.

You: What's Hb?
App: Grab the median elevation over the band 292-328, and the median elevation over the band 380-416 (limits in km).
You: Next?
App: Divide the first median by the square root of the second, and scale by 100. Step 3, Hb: 327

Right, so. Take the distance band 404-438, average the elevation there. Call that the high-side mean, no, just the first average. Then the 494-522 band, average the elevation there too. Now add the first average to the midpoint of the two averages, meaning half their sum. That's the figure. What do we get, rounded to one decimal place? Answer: 21.8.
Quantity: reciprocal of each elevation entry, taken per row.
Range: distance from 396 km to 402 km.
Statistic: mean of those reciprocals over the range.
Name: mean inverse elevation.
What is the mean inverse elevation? 0.189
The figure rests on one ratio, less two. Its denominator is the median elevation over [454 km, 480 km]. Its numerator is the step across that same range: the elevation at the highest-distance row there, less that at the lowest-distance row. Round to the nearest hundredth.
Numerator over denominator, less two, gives -1.91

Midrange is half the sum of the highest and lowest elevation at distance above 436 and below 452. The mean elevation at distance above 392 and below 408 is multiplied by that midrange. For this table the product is 62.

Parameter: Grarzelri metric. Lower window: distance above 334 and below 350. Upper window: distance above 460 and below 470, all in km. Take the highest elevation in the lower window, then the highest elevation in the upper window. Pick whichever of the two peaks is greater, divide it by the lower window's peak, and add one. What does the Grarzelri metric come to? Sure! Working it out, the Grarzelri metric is 2.6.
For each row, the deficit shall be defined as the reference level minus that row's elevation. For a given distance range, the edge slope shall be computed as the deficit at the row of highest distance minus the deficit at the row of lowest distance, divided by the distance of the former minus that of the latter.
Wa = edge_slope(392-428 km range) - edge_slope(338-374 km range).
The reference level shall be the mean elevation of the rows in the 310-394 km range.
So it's -0.23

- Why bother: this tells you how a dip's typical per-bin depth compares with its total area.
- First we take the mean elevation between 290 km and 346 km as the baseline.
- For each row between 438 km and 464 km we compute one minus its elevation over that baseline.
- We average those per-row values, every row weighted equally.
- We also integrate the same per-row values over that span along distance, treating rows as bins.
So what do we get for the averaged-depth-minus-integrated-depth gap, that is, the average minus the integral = 12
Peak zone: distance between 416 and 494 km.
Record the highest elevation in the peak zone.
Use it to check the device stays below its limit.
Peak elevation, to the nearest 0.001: 13.600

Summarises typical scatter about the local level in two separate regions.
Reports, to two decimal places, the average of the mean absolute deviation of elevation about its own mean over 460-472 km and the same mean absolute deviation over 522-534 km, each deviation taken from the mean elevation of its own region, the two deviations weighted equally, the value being 0.34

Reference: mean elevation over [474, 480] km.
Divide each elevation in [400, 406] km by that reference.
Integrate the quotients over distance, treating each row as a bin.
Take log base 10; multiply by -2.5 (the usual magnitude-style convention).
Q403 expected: -1.1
